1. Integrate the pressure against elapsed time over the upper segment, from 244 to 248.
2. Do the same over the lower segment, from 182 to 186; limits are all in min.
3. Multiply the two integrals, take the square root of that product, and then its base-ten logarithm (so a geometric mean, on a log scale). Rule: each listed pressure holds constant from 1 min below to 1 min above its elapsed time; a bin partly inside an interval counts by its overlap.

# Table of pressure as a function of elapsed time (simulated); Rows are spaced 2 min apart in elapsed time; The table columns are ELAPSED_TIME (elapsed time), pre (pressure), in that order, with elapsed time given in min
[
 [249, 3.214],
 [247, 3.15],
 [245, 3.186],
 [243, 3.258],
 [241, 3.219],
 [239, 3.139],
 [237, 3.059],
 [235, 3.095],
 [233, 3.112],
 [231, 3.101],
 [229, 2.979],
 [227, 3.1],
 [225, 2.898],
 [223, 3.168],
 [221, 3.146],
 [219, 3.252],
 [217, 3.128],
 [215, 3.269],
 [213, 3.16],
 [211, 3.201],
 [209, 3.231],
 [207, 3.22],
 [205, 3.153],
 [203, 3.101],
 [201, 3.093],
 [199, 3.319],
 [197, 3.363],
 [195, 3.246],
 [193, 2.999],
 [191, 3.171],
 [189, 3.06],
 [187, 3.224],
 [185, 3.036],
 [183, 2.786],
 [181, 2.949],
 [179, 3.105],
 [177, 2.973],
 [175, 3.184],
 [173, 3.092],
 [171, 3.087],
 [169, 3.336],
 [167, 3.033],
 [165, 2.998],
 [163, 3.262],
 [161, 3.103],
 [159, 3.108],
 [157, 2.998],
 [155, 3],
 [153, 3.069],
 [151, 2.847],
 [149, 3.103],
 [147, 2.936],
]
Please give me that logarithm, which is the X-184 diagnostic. 1.08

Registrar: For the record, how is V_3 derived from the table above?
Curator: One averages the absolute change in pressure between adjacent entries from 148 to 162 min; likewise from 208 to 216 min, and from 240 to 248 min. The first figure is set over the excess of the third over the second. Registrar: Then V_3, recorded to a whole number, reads -10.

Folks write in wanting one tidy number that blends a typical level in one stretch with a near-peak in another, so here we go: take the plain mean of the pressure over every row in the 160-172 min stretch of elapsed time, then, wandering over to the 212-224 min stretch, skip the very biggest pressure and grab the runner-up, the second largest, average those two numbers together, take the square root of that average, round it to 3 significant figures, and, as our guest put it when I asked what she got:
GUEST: 1.79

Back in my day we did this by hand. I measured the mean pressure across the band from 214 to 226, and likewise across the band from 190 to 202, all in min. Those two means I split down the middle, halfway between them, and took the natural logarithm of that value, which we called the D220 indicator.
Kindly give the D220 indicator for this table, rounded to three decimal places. 1.154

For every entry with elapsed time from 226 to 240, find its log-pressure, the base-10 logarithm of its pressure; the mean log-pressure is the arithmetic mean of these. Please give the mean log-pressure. 0.489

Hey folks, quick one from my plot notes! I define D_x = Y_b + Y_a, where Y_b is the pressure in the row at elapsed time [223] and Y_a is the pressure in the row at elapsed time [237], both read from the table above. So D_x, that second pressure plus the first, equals 6.23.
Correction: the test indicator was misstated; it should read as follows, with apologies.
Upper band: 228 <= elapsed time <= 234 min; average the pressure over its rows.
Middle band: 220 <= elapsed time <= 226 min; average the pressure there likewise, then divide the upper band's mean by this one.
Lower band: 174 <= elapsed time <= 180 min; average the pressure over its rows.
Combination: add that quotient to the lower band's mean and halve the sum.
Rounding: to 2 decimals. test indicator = 2.04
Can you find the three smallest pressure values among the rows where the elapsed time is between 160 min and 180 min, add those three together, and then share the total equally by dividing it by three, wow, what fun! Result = 3.00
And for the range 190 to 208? 3.06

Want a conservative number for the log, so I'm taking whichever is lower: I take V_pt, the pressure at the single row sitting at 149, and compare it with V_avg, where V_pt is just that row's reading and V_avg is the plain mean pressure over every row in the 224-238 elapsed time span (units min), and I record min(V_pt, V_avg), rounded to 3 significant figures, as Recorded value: 3.05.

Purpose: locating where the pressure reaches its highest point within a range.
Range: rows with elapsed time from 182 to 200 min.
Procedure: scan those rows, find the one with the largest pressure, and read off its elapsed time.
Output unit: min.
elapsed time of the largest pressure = 197 min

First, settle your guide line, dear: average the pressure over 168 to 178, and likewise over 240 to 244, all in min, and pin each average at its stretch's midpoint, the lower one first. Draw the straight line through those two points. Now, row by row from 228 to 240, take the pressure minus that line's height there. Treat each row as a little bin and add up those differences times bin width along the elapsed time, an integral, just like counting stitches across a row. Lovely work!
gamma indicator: -1.7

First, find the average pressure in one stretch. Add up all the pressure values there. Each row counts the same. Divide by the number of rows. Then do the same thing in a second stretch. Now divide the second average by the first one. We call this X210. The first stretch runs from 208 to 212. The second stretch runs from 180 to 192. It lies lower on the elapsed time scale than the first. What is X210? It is 0.94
